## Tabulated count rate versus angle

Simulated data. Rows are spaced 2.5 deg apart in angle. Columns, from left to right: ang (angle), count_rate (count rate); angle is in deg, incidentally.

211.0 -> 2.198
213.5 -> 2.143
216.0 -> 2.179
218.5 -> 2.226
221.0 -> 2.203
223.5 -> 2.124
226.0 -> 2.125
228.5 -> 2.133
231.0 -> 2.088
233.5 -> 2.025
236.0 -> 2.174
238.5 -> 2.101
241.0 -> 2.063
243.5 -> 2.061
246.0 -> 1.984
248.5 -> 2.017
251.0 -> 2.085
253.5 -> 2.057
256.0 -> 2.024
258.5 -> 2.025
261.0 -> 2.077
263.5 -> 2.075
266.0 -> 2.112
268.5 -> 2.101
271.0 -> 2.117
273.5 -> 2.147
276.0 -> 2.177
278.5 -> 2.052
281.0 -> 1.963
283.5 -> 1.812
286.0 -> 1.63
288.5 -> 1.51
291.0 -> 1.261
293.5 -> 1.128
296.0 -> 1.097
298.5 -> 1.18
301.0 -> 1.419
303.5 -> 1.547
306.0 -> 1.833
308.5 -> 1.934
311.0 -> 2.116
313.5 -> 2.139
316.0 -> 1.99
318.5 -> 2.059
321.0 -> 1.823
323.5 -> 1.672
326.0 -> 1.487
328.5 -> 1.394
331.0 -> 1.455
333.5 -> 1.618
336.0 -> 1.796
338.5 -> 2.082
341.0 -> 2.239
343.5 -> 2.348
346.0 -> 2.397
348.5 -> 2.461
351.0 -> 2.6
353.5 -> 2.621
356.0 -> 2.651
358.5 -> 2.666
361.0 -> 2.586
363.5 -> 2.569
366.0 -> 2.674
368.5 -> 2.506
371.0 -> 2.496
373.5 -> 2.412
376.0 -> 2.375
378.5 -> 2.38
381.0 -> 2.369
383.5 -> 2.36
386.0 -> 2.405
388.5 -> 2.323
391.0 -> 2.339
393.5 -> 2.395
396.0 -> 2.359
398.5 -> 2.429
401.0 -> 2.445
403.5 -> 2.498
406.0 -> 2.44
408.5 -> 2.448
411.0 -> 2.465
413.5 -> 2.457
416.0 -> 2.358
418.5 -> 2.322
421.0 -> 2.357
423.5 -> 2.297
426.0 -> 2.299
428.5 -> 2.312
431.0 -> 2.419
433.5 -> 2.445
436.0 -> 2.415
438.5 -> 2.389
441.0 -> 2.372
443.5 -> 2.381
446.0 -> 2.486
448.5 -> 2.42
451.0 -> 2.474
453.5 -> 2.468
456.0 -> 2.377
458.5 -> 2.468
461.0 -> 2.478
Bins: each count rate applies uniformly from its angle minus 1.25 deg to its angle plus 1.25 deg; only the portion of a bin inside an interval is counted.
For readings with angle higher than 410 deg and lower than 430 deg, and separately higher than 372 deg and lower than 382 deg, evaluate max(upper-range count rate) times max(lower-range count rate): 5.95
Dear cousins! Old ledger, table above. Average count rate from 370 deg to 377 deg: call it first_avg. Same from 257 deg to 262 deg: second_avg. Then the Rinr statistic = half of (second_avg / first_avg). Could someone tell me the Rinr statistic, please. 0.422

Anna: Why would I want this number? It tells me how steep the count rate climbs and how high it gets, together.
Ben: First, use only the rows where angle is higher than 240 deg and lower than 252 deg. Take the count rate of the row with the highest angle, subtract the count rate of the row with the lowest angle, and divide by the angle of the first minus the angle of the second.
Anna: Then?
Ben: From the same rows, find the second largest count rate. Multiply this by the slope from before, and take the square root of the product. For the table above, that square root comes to 0.07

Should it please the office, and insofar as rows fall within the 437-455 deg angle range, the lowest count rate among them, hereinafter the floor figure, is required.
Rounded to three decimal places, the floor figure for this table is 2.372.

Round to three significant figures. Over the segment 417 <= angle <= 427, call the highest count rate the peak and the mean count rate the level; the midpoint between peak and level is 2.34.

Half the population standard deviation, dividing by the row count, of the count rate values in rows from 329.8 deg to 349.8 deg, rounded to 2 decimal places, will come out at 0.18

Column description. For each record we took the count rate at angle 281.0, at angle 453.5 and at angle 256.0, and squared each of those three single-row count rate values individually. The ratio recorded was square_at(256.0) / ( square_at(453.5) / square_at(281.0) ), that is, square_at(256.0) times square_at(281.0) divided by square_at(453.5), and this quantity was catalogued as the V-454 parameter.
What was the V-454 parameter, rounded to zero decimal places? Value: 3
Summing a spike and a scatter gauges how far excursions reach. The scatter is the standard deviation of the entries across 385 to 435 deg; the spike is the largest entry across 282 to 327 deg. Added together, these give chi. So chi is 2.20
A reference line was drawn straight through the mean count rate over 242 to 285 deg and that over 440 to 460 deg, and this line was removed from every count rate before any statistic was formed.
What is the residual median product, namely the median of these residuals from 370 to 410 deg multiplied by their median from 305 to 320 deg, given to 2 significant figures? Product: -0.013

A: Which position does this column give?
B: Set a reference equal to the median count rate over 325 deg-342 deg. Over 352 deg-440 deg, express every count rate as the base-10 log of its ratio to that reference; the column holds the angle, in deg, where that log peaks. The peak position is 366.0 deg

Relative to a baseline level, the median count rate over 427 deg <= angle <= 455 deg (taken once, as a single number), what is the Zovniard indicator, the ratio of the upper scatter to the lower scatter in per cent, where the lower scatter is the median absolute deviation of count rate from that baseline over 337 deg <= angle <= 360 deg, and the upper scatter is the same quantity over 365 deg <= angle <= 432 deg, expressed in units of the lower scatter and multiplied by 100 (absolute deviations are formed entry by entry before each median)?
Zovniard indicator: 33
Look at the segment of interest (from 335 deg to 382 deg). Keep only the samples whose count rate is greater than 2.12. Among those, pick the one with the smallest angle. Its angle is 341.0 deg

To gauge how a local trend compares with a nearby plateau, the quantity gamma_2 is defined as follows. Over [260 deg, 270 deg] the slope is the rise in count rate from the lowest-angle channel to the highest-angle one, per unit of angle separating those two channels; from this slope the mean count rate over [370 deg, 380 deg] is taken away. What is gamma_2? -2.4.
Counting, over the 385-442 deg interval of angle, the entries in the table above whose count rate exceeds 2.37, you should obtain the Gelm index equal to 14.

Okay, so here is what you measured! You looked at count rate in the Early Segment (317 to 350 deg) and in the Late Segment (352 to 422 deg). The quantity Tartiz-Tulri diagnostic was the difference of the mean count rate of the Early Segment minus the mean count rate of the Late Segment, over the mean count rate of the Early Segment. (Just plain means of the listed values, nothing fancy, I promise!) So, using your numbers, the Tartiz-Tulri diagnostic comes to -0.28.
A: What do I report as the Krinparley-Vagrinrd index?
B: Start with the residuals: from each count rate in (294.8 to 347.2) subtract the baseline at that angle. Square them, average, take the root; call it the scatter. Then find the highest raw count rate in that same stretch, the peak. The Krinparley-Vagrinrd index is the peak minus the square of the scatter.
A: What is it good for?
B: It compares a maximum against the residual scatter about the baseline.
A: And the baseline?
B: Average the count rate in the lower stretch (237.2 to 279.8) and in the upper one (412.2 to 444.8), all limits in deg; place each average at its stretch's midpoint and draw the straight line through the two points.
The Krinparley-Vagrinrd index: 2.12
